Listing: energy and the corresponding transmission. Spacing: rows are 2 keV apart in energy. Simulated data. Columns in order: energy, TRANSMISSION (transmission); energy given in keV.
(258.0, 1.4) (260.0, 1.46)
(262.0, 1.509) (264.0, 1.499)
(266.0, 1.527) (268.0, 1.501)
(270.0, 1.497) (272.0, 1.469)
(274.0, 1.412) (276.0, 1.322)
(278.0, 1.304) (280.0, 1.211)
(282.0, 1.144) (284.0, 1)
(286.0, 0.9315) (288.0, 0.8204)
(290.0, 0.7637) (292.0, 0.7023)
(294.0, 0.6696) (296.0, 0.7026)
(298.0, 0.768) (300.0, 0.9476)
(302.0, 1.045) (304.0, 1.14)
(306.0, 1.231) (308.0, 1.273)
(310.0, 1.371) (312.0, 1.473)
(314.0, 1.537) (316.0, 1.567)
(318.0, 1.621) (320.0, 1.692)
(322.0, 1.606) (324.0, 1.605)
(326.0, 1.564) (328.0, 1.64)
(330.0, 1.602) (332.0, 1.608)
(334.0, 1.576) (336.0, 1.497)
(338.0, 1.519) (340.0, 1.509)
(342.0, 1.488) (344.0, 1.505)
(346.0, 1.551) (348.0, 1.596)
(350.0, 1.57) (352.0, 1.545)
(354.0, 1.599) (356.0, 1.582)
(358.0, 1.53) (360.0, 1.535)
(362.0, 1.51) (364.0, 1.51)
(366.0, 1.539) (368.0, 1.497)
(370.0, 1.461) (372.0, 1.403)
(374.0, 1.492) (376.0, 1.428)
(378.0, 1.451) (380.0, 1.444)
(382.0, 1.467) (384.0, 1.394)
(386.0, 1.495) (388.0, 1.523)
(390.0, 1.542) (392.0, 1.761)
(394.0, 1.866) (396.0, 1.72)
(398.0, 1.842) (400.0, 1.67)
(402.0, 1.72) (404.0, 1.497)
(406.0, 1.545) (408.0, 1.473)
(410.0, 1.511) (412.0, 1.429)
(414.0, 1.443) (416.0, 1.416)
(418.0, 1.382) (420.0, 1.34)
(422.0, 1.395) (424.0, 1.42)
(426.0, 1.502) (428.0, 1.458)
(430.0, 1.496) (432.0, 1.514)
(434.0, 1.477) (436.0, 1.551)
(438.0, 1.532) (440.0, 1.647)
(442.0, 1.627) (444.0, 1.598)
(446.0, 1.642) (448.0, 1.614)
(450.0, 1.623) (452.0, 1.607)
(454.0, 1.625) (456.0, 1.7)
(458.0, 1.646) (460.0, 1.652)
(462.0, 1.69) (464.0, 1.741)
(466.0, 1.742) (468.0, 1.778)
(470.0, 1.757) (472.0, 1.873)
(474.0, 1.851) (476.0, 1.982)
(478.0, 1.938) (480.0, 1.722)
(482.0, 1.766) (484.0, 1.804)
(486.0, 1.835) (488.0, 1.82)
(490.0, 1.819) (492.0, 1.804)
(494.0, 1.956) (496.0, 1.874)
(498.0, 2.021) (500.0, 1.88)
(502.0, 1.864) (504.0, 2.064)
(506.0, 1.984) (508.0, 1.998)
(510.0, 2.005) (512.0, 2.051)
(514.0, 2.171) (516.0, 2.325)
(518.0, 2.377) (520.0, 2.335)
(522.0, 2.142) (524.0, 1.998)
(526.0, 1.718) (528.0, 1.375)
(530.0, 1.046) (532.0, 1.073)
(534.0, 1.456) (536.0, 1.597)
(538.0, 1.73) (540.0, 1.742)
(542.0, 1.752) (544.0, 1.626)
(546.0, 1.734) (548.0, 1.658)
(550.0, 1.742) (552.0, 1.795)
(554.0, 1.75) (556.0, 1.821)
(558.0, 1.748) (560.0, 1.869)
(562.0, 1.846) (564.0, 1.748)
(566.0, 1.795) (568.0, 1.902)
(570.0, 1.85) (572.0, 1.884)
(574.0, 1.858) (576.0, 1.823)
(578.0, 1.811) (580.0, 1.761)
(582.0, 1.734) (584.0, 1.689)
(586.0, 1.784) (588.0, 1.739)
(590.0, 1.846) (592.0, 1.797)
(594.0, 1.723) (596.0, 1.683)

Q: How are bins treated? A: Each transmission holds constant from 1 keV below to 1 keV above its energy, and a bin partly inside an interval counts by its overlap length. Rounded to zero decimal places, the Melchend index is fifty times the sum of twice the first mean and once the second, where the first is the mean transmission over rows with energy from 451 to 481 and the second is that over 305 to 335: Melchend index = 252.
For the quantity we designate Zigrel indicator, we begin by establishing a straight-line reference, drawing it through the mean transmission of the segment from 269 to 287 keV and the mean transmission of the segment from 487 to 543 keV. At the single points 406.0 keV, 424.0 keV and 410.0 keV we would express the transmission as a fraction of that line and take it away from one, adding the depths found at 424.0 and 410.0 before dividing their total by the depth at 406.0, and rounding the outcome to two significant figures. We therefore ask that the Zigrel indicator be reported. 8.0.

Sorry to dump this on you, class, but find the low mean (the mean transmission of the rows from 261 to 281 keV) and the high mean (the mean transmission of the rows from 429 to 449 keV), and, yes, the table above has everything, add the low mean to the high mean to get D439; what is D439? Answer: 3.0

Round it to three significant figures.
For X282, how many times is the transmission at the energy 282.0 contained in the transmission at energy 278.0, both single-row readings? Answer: 1.14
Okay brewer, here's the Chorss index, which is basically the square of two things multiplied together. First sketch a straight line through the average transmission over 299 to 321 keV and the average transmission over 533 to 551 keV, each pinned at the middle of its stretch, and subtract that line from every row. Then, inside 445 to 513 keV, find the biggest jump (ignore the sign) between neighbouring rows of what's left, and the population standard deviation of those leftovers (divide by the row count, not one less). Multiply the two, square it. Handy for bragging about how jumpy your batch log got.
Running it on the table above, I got 0.0006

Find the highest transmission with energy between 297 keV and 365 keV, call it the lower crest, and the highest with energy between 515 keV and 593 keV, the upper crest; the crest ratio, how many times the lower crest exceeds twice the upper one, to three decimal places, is 0.356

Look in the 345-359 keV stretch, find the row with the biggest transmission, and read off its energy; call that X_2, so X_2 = 354.0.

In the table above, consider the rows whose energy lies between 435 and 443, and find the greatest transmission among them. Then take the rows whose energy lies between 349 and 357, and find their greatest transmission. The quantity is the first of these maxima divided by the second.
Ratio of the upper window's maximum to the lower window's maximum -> 1.03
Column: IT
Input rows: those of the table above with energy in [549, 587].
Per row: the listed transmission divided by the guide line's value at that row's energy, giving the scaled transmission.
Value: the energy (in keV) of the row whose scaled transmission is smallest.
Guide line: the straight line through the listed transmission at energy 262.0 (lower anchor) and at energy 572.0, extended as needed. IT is 584.0 keV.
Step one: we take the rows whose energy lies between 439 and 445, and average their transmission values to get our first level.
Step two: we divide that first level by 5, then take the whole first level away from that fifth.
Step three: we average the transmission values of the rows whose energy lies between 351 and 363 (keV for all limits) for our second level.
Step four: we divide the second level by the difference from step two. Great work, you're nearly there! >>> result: -1.19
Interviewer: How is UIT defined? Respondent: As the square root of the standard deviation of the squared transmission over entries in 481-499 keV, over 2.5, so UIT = 0.22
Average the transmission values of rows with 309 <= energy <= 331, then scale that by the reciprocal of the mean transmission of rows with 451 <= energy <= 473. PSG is 0.92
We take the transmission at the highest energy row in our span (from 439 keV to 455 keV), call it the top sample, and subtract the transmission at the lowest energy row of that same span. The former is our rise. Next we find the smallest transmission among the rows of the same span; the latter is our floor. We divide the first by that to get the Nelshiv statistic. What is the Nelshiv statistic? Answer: -0.014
